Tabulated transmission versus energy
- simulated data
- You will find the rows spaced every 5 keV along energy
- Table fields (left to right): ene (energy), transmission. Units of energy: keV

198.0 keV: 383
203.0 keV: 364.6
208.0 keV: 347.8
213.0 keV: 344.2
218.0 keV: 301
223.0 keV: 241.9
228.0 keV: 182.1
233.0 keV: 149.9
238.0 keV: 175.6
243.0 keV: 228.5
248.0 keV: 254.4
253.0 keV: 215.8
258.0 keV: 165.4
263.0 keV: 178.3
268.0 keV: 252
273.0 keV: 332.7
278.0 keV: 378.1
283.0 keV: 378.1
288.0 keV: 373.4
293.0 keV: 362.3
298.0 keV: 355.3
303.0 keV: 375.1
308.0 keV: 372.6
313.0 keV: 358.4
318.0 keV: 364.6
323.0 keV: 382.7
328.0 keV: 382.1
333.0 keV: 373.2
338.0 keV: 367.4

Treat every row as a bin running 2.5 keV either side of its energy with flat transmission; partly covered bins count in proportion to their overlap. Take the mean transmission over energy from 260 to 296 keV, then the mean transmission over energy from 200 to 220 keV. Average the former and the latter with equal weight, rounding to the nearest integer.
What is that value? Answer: 331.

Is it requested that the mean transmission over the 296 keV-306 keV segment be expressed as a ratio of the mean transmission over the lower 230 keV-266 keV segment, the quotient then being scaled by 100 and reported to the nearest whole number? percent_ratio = 187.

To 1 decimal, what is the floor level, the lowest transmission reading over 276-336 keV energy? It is 355.3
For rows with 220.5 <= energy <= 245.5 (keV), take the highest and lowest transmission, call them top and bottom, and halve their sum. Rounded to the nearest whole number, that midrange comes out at 196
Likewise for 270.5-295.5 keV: 355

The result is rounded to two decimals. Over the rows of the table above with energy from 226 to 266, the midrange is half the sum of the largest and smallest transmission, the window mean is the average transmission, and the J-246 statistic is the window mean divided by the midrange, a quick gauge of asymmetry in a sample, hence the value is 0.96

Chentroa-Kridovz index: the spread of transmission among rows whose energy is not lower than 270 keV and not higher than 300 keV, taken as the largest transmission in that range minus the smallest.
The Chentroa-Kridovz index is 45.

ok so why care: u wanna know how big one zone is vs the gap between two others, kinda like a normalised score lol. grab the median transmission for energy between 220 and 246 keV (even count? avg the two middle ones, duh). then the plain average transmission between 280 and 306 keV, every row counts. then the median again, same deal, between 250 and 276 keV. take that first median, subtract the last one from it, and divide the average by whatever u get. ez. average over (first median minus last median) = -11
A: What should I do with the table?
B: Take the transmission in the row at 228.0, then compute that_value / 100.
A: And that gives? 1.8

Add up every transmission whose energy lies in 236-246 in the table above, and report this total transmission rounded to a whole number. 404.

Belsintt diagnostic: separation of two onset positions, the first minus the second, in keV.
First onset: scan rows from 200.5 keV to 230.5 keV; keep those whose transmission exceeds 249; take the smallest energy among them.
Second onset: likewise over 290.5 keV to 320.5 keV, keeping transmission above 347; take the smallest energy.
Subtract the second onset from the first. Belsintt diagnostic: -90 keV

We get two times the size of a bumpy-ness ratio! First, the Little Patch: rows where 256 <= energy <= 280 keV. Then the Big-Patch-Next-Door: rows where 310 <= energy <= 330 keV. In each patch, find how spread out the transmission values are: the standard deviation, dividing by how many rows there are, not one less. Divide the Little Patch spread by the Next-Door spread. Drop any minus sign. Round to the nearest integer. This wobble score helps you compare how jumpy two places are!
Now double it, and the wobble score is 16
